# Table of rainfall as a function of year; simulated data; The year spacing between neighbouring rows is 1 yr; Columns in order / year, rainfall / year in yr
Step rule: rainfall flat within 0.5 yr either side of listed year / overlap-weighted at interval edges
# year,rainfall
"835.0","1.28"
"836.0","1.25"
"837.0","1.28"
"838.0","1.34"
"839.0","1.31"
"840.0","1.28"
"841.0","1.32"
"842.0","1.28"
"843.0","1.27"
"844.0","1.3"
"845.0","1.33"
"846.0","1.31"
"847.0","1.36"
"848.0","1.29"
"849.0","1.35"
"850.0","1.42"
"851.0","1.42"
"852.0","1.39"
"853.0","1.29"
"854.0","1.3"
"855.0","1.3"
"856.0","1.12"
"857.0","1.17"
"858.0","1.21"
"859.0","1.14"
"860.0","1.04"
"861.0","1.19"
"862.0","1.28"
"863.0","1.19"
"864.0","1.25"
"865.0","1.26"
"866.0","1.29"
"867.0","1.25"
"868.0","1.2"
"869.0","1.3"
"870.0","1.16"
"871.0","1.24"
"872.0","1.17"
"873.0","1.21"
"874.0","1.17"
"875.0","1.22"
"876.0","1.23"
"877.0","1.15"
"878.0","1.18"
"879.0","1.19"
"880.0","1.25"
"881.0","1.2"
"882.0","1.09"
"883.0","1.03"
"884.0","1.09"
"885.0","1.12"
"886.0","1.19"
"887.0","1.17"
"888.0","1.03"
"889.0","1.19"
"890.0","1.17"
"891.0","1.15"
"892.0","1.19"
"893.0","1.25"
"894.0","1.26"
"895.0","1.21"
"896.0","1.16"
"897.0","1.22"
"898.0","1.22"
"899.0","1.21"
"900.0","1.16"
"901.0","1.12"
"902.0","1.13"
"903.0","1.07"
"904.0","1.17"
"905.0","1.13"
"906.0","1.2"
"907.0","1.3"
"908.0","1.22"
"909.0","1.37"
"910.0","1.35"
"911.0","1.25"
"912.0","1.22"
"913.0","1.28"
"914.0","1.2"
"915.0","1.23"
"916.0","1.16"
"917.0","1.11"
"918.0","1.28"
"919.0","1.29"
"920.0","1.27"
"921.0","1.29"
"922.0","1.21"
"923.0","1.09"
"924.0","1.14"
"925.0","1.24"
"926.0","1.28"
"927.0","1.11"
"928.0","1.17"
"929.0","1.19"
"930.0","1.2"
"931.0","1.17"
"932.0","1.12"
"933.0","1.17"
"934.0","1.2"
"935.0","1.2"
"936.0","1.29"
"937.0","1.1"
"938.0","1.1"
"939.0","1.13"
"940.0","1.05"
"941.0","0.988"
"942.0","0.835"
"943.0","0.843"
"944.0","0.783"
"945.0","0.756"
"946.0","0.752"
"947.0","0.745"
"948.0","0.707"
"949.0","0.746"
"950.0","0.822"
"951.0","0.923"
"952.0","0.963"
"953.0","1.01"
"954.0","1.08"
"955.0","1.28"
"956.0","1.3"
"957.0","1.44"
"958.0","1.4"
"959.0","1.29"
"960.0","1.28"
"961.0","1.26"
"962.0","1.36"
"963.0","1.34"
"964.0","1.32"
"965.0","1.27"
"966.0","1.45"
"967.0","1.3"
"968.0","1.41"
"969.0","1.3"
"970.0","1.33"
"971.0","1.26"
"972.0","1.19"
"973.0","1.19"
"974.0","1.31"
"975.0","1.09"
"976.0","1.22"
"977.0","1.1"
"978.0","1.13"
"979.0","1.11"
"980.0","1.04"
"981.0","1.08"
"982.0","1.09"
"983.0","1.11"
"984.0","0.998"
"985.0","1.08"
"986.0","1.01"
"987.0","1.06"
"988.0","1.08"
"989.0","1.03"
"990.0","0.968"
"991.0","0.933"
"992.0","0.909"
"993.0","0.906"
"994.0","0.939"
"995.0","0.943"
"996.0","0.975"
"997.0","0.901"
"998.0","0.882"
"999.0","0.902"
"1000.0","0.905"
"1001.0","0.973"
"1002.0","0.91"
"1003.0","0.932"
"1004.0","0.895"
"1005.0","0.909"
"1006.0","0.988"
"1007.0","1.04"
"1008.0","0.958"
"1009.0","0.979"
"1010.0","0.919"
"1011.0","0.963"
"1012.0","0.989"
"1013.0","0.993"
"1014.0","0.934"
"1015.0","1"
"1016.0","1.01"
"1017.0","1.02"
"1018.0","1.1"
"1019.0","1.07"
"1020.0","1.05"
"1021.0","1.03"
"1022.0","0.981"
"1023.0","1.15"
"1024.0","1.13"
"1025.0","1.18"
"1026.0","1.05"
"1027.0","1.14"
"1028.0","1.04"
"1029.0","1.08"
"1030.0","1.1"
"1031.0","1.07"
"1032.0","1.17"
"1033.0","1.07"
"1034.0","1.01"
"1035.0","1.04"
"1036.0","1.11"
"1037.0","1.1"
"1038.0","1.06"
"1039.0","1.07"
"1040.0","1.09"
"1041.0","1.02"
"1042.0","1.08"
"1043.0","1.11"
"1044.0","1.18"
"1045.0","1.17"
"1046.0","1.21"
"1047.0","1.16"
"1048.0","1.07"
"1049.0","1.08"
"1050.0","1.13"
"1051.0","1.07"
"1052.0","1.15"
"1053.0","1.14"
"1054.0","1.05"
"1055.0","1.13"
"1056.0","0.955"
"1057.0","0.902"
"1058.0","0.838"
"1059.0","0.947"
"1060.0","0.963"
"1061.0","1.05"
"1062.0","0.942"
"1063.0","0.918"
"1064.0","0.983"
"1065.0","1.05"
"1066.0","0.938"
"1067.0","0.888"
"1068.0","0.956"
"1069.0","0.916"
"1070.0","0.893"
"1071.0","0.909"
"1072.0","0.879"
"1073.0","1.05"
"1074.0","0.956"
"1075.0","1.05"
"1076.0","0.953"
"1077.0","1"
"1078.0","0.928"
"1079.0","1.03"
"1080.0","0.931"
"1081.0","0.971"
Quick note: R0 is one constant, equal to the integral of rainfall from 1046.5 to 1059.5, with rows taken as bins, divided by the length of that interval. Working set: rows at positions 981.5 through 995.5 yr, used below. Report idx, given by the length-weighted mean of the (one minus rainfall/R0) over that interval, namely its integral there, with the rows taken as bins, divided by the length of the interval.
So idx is 0.04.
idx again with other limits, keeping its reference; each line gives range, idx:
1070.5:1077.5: 0.07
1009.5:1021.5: 0.04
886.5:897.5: -0.13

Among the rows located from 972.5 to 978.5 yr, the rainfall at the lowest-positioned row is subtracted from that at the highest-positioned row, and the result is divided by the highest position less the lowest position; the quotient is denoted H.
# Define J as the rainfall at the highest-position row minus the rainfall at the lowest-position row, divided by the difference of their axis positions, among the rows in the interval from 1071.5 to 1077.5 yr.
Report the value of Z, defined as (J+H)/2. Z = 0.006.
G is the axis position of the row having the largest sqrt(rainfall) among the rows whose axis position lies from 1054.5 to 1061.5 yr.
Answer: 1055.0 yr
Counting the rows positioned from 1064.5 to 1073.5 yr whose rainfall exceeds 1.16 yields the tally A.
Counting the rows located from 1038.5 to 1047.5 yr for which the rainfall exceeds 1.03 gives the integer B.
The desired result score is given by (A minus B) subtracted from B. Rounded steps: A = 0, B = 8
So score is 16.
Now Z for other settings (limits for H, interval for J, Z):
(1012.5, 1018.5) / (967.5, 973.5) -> -0.011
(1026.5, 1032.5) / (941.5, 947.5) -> -0.006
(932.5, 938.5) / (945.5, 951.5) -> 0.010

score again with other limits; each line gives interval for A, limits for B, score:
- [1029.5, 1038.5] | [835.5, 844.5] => 17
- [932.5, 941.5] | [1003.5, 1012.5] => -2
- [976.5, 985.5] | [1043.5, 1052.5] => 18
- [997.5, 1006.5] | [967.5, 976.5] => 18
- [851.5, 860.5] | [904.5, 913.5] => 12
